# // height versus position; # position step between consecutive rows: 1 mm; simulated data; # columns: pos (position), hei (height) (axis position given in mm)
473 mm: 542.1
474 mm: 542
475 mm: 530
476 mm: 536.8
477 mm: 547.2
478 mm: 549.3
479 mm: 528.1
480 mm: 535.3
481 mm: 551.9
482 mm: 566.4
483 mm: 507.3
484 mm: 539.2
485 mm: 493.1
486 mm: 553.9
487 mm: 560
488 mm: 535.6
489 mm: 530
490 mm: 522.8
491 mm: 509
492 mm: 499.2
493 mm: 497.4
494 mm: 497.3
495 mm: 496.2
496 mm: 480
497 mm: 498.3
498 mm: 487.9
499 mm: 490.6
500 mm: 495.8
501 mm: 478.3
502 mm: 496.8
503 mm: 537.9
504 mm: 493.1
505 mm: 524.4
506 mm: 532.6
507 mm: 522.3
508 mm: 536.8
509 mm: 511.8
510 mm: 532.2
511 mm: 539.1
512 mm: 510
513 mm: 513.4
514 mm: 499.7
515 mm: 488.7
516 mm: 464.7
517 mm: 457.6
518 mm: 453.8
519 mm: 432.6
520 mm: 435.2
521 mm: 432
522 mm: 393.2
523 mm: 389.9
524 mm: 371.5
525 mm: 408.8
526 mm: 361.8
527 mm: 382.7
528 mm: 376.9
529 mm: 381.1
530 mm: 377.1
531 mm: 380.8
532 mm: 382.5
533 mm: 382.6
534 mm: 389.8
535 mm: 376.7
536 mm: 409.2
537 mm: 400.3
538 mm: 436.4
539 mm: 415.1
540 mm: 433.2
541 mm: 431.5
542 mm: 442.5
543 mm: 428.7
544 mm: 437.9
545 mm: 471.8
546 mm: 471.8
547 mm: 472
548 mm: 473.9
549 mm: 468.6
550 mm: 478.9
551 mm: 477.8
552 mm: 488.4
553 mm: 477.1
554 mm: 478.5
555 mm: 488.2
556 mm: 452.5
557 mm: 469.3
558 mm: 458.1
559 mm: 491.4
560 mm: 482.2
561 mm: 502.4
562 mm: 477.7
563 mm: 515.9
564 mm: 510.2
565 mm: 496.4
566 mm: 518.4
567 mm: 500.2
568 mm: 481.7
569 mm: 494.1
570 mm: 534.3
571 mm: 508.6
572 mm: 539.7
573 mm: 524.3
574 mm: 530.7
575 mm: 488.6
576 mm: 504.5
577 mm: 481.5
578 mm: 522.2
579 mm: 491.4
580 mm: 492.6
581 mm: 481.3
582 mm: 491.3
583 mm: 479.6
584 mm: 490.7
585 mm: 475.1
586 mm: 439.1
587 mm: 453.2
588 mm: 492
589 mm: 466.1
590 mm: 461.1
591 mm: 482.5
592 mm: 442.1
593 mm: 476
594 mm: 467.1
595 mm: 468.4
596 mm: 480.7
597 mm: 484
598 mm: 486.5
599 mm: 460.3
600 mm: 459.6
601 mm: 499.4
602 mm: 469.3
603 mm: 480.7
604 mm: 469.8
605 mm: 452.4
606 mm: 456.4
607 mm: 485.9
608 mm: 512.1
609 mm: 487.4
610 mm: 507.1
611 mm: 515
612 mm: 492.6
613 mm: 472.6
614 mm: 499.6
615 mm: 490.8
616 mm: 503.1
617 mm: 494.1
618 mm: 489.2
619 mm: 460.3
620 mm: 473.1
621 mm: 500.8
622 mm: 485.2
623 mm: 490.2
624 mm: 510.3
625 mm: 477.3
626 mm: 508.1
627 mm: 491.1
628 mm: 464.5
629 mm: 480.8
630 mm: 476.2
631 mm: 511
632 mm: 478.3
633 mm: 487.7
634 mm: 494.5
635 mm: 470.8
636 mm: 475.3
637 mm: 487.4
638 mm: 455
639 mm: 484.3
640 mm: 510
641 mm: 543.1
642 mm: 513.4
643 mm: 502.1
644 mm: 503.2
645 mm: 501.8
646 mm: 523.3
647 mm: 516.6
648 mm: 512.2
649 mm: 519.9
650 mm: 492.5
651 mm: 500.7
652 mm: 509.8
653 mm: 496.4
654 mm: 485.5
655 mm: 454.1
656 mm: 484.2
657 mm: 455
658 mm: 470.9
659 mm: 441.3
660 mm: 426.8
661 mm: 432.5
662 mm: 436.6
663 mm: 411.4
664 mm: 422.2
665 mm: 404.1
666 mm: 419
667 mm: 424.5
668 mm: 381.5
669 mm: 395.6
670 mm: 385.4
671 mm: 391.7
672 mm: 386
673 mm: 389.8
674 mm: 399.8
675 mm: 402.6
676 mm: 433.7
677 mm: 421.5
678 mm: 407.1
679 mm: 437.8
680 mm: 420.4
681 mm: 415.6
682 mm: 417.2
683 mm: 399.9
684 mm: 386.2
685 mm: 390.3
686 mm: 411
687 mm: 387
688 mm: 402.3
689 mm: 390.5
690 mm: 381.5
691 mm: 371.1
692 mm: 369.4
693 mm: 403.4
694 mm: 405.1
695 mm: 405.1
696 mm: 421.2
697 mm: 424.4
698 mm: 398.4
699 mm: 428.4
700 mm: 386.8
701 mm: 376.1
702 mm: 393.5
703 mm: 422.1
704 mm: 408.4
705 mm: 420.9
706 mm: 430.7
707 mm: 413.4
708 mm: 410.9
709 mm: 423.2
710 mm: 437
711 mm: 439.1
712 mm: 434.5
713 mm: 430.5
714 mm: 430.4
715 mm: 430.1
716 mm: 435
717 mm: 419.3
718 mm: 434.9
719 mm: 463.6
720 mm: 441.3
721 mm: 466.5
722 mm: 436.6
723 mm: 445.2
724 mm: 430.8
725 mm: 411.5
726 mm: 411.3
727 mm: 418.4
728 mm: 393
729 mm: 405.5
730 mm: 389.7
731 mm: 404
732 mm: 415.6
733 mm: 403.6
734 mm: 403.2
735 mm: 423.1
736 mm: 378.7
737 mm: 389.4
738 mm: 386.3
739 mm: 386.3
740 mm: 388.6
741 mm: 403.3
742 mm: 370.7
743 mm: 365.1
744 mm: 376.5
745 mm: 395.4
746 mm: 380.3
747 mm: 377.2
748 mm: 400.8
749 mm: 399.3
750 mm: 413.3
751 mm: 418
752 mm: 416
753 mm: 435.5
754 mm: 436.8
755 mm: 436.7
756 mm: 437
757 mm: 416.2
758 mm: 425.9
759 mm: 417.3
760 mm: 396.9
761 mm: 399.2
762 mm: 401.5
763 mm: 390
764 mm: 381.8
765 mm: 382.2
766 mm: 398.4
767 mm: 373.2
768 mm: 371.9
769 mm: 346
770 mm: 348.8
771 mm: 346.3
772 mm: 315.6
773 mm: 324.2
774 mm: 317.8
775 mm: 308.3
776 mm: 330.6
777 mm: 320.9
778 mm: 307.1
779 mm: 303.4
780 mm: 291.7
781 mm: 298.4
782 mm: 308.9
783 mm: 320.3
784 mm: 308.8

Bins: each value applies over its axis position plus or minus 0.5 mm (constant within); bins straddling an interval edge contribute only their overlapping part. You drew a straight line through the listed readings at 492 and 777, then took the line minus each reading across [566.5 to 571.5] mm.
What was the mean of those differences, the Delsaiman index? -53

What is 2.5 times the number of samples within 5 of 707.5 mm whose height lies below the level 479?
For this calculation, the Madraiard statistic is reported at 25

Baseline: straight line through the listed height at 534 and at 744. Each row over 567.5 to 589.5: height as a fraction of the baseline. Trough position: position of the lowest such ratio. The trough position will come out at 586 mm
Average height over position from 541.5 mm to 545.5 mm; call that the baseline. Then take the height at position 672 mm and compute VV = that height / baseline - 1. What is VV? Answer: -0.13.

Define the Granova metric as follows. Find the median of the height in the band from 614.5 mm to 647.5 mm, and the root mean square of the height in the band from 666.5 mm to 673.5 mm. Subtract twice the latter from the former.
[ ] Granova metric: -297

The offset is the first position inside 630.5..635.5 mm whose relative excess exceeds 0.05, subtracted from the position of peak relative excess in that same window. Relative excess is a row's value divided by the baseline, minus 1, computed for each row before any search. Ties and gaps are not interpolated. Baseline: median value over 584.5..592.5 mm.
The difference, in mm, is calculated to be 0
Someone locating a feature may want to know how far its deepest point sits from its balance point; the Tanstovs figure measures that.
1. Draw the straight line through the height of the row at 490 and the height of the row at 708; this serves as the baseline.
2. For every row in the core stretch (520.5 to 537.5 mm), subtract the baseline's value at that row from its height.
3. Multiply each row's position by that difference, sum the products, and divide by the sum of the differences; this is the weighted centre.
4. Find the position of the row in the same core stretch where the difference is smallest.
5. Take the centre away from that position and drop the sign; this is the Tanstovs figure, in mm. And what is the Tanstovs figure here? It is 3.0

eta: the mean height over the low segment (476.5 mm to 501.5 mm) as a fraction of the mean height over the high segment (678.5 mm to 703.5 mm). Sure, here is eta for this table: 1.29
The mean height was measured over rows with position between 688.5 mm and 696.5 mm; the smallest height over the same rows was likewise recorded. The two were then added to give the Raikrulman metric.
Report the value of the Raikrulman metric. 763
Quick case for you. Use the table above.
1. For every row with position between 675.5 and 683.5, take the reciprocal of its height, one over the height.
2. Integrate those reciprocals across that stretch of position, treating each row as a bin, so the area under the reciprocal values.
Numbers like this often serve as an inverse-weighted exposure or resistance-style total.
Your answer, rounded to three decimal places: 0.019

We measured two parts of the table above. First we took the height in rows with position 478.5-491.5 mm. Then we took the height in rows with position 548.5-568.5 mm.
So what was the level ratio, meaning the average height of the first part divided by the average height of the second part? 1.10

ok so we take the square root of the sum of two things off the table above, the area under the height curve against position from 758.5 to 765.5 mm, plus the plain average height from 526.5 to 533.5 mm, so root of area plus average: 56.1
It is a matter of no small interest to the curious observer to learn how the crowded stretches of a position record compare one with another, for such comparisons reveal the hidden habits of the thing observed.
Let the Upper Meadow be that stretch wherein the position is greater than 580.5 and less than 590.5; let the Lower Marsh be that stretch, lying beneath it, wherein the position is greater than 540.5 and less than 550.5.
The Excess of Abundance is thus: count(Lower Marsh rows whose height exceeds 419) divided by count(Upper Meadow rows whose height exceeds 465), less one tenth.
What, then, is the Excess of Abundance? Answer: 1.3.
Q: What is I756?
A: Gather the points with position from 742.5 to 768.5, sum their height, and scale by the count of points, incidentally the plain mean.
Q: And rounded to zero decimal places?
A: 402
